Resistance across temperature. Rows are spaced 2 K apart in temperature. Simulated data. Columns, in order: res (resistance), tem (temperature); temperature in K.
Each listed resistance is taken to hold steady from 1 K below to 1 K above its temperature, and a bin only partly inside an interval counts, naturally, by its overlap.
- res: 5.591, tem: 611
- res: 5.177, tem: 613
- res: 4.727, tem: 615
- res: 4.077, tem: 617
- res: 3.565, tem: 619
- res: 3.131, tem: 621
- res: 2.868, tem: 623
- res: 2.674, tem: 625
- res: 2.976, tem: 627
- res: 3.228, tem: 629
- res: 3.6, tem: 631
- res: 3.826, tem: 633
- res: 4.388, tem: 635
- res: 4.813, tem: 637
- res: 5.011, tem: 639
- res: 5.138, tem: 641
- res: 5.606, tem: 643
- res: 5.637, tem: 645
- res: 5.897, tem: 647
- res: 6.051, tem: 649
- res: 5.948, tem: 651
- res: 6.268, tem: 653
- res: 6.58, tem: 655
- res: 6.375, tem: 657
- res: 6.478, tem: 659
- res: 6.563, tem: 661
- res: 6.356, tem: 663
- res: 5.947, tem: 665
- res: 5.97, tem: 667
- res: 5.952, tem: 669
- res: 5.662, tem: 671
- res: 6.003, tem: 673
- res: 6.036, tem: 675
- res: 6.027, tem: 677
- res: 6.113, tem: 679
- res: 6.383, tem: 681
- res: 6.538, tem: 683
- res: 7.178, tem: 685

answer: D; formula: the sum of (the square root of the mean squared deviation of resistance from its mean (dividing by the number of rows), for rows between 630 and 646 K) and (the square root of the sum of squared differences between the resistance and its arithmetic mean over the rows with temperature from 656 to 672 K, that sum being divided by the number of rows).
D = 1.01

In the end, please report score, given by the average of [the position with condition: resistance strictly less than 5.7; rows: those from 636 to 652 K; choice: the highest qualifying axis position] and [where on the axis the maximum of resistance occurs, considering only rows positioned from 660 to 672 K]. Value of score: 653 K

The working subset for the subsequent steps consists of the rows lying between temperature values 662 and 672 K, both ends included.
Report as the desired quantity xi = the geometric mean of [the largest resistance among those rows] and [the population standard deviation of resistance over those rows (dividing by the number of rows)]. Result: 1.19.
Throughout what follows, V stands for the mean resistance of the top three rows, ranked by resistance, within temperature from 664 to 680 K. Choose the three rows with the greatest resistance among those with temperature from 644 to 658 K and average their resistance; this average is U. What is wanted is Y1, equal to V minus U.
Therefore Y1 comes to -0.3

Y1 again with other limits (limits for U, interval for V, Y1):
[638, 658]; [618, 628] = -3.2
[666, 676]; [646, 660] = 0.5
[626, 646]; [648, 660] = 1.0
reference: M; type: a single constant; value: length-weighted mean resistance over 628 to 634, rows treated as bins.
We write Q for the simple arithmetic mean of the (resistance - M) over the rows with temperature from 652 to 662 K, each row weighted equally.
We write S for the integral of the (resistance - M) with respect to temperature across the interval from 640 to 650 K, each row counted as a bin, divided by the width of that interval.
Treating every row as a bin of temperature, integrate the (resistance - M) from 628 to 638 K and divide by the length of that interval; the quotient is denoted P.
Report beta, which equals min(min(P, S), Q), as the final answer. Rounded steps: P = 0.4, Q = 2.9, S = 2.1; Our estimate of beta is 0.4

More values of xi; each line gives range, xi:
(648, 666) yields 1.24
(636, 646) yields 1.36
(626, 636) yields 1.47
